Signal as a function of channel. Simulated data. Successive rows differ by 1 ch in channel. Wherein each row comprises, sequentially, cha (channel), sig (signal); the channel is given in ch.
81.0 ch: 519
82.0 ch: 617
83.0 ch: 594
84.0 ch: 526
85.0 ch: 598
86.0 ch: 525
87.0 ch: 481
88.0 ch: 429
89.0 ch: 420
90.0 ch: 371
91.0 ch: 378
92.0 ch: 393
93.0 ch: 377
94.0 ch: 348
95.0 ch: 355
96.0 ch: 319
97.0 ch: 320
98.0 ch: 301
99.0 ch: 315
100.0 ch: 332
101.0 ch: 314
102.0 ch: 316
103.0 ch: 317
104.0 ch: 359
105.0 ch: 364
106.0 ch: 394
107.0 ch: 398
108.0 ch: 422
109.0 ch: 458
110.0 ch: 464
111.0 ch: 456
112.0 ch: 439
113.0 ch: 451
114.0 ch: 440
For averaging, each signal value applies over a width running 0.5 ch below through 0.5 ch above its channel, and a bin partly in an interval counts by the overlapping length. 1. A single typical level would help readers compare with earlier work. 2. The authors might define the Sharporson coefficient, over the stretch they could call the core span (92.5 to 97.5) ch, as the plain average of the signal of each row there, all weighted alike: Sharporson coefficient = 344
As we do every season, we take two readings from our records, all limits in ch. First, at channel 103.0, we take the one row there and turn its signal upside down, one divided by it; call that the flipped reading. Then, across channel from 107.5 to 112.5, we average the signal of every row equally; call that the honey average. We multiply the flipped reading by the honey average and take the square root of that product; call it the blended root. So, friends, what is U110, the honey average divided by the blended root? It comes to 377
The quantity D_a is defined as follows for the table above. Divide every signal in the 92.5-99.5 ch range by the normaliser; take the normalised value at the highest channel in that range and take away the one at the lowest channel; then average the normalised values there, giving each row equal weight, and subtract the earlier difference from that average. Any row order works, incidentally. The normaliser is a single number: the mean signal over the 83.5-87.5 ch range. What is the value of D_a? 0.74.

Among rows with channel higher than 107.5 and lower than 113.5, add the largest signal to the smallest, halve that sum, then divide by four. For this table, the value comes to 111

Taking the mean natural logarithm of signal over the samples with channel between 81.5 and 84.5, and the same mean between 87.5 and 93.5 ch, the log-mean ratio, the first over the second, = 1.06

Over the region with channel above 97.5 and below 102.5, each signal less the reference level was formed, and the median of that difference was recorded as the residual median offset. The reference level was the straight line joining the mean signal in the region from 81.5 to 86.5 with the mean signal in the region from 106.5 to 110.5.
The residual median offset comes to -163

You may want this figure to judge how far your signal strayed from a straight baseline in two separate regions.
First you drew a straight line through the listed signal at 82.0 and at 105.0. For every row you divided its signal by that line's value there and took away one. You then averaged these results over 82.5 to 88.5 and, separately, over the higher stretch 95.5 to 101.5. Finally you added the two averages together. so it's -0.36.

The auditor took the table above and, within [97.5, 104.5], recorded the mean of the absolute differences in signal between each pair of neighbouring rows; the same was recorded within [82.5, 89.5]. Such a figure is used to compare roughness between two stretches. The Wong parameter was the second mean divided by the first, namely 3.4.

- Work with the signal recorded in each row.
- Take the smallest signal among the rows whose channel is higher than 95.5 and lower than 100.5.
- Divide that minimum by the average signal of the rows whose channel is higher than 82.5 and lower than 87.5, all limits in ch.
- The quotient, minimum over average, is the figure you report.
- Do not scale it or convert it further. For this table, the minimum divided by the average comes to 0.6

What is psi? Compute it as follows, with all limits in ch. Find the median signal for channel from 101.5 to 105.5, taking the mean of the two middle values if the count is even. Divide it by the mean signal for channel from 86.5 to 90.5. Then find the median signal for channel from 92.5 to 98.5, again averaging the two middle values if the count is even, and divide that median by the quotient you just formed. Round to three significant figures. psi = 420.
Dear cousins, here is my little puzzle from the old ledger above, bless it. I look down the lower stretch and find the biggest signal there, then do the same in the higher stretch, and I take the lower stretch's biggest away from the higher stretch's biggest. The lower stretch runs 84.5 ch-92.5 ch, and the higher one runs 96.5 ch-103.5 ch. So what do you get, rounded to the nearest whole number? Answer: -266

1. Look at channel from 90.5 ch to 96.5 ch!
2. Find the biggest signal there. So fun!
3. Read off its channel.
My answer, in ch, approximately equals 92.0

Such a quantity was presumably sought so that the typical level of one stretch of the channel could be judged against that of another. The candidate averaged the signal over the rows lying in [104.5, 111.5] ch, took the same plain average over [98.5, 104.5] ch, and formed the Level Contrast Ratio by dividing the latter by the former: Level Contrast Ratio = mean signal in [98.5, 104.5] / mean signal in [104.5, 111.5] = 0.77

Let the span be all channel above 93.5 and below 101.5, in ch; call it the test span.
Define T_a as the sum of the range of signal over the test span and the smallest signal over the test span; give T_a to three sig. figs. 355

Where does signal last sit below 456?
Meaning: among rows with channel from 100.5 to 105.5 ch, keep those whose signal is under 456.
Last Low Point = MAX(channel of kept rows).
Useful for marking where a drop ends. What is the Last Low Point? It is 105.0 ch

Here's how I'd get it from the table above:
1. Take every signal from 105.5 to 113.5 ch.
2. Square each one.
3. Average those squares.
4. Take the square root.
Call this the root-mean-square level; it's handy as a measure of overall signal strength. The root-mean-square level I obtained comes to 436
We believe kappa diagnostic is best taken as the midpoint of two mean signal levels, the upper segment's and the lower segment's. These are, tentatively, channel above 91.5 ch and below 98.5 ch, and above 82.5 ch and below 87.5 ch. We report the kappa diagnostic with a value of 445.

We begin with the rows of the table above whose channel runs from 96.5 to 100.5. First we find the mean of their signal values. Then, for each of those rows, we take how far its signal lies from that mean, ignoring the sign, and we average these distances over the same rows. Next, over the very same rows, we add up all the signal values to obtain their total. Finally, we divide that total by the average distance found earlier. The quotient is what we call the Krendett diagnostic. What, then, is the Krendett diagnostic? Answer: 141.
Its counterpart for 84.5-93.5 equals 64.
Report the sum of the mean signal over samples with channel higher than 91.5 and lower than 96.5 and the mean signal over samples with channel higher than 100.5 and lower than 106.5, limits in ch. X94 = 702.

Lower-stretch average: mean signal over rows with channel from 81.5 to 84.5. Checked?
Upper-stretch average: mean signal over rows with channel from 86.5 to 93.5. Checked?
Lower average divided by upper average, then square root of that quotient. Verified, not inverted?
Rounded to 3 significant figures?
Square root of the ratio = 1.19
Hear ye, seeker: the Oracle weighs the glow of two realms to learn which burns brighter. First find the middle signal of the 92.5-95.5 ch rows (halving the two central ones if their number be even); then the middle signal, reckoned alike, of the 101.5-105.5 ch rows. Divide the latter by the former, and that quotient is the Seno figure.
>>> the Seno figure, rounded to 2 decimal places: 0.95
